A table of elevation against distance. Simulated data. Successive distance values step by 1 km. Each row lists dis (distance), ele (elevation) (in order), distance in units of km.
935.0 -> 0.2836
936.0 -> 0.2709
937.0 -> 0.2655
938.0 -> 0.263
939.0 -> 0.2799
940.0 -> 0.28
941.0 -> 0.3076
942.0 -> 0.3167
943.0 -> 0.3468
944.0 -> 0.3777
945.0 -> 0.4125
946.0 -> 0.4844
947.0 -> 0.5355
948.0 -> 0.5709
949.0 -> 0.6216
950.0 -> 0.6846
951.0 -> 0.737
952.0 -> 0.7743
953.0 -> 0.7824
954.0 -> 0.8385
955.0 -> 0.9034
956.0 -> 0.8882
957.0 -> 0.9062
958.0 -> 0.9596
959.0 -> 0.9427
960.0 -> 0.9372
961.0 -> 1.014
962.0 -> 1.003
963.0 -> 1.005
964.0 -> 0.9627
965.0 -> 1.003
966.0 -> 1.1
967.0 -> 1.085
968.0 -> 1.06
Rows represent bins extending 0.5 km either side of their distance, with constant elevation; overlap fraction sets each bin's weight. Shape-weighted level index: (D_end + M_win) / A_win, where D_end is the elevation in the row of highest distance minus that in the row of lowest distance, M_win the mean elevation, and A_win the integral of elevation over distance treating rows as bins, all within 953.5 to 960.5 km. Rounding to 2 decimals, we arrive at 0.16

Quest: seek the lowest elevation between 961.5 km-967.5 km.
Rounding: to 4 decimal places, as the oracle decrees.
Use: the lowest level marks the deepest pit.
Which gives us 0.9627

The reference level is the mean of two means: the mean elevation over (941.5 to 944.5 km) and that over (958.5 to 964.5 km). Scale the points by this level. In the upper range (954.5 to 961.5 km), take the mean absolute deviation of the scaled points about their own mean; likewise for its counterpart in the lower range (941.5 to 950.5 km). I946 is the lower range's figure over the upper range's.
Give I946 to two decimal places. 3.40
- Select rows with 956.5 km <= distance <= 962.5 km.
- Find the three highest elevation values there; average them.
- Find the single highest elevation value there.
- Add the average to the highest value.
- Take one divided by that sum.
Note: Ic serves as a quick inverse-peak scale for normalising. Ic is 0.50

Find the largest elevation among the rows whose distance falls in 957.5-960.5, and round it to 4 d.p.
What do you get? 0.9596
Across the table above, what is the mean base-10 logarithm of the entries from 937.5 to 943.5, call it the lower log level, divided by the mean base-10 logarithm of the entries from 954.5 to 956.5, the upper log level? 11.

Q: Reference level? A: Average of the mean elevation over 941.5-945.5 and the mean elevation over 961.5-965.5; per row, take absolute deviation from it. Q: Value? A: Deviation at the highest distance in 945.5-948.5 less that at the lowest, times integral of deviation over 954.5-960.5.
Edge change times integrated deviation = -0.13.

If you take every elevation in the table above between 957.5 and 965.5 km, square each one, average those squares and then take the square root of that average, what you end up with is 1.0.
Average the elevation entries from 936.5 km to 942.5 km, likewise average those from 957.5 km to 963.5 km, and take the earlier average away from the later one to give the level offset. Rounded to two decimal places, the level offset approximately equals 0.69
